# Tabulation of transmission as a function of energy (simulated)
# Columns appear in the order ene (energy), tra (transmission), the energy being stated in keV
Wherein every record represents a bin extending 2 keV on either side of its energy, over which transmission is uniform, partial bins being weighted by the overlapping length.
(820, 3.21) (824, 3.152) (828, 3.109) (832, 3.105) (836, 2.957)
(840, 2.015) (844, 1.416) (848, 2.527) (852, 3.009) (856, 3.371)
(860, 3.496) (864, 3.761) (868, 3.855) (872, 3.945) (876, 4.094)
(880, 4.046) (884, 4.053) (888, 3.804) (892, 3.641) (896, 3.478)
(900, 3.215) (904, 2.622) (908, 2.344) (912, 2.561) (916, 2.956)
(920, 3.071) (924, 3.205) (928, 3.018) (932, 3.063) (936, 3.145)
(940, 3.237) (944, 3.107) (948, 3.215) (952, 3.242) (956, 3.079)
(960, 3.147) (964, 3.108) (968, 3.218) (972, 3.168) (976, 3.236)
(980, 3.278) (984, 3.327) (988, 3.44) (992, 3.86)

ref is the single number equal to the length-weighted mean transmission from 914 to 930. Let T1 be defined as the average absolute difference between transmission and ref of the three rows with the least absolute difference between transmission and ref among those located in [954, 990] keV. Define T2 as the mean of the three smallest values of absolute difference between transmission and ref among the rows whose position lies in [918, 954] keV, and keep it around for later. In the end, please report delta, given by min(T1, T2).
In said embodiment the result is 0.018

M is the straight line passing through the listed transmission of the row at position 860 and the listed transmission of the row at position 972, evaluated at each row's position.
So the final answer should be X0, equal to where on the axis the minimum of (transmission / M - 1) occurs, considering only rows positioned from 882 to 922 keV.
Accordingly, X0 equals 908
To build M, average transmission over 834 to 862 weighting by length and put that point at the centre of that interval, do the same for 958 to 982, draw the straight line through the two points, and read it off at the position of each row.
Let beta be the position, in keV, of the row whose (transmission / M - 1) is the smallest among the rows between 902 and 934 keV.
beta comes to 908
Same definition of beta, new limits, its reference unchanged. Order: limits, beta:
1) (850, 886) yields 852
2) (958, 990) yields 964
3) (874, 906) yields 904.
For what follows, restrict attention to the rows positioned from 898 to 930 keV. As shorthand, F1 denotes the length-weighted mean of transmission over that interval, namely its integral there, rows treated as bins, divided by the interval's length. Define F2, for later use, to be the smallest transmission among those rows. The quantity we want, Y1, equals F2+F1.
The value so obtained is 5.2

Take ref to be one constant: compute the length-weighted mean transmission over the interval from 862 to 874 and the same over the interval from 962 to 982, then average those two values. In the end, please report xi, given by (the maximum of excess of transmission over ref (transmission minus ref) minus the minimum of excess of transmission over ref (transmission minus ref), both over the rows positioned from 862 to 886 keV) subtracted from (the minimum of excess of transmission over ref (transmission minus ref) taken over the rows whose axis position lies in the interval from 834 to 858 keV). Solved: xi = -2.4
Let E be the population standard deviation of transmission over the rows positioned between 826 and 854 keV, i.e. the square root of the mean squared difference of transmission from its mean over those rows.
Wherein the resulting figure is 0.60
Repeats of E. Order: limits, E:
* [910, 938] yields 0.20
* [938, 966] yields 0.06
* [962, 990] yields 0.10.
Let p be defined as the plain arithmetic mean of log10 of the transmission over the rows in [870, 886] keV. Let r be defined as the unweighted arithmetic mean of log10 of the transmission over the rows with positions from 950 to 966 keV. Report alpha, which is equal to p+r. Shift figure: 1.10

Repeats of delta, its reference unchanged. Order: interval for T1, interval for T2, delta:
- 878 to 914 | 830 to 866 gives 0.067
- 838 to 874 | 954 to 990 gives 0.049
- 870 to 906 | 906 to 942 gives 0.018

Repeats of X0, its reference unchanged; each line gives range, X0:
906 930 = 908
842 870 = 844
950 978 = 956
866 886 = 868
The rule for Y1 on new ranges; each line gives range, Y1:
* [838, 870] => 4.3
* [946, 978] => 6.3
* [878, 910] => 5.7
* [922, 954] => 6.2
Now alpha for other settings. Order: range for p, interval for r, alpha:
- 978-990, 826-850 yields 0.91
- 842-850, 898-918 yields 0.71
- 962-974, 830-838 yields 0.98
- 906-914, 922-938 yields 0.88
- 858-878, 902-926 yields 1.03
